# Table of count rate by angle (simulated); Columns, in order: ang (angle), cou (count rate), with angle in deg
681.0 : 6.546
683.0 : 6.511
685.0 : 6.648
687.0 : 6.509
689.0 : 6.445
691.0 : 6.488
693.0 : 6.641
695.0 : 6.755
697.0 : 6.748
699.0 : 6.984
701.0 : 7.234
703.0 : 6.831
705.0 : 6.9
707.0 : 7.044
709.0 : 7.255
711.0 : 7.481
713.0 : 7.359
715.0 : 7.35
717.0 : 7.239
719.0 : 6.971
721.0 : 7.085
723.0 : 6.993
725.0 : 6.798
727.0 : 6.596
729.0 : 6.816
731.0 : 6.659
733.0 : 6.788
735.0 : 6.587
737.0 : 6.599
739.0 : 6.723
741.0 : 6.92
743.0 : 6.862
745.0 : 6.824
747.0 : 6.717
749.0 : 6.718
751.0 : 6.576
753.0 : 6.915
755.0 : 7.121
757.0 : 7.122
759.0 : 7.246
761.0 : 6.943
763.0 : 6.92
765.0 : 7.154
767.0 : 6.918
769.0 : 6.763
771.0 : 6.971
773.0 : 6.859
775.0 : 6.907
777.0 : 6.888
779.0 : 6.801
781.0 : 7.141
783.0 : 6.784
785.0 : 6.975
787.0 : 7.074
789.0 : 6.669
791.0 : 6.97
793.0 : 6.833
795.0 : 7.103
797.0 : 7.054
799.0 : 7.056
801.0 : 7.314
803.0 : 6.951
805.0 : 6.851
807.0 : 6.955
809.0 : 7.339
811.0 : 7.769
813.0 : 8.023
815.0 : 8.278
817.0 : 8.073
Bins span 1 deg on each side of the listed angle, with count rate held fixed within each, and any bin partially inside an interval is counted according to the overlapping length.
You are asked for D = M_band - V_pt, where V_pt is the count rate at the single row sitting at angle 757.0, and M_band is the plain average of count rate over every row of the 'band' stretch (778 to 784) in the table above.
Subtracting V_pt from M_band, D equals -0.2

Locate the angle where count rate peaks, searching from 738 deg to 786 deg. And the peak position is 759.0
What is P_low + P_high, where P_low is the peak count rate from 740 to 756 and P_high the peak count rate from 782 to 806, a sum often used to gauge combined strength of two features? 14.4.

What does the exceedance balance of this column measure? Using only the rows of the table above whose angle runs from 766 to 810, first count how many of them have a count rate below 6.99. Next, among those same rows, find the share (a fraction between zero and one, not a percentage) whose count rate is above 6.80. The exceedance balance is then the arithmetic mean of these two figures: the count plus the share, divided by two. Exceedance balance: 8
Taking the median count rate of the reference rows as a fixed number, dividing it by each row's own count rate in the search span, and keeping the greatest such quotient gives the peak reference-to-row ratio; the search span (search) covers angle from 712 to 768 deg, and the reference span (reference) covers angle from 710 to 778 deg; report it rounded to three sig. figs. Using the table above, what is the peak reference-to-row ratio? 1.05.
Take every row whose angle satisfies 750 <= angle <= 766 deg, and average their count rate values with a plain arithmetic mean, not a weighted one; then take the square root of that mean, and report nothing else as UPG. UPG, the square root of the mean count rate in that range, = 2.646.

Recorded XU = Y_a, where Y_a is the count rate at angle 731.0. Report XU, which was 6.659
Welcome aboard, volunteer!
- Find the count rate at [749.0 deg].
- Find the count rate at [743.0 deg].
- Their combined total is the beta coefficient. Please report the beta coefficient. 13.58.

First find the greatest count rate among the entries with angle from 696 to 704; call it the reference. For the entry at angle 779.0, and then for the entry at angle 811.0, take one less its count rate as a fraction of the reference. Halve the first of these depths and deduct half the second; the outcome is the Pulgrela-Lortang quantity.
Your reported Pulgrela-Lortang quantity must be 0.07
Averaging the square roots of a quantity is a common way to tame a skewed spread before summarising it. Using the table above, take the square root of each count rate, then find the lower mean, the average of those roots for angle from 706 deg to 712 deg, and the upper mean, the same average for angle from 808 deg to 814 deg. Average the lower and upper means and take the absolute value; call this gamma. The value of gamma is 2.74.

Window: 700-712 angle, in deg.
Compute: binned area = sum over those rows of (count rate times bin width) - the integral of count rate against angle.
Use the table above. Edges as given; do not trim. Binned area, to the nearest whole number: 85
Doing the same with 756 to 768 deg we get 85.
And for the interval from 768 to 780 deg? 82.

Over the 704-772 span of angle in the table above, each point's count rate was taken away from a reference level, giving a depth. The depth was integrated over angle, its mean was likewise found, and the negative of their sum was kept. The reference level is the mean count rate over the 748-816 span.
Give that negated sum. -8.2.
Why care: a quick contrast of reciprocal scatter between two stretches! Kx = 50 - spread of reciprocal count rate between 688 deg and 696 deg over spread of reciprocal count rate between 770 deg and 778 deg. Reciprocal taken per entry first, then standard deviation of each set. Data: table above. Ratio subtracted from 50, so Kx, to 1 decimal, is 46.7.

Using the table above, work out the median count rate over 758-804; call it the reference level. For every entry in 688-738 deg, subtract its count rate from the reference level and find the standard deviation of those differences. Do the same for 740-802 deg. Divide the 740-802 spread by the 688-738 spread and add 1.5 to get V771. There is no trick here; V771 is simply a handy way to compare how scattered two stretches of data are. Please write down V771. 2.09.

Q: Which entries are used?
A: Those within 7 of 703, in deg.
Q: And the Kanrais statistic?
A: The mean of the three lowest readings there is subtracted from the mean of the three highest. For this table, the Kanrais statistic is 0.351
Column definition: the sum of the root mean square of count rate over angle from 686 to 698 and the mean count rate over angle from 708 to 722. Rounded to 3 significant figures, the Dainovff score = 13.8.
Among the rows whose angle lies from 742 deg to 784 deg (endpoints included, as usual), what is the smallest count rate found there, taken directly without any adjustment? 6.576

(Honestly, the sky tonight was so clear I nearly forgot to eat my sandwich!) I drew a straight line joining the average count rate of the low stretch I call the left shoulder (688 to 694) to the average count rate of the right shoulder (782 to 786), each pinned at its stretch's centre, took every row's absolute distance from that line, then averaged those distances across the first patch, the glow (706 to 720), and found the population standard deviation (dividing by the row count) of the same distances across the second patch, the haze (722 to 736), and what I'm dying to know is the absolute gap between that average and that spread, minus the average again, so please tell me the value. -0.10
